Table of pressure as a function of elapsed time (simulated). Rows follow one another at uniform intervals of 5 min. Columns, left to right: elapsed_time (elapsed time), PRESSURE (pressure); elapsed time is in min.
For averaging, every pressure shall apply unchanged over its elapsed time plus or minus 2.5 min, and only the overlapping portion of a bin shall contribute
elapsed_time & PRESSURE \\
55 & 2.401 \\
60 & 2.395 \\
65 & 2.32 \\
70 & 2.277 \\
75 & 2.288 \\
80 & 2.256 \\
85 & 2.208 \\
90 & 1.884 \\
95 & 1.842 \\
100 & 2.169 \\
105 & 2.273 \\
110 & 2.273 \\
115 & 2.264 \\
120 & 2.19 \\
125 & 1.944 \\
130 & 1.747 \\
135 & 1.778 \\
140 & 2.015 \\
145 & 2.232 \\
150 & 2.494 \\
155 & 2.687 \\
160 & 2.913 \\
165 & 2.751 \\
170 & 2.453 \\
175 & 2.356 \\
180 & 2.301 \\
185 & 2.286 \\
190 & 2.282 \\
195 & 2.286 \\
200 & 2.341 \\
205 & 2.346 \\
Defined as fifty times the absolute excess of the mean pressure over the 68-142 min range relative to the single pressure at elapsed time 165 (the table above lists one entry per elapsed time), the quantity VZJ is 32.9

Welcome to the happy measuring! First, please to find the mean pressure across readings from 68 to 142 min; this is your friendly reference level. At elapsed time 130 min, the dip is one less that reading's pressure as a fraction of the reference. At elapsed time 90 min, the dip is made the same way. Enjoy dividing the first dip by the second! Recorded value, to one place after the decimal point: 1.7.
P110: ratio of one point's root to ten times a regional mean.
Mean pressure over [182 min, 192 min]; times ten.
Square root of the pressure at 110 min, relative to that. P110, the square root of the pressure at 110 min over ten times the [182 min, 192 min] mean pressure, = 0.0660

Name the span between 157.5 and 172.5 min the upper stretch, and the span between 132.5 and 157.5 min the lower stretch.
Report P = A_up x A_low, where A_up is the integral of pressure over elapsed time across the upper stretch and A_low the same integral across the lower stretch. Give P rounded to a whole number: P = 2274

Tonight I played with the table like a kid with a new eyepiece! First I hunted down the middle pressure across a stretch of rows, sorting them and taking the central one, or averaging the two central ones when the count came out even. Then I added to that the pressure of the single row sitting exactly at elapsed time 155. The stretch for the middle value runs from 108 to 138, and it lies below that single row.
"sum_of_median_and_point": 4.75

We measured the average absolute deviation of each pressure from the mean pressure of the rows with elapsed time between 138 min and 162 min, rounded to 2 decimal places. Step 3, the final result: 0.28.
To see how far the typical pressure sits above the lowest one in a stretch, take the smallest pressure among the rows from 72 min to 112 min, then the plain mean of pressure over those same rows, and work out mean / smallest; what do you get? 1.17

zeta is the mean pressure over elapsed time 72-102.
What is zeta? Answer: 2.11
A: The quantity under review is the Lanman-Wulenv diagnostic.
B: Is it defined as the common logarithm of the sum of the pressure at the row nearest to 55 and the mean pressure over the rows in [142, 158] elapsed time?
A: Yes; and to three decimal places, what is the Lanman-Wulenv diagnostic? 0.688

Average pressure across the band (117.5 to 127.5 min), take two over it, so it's 0.968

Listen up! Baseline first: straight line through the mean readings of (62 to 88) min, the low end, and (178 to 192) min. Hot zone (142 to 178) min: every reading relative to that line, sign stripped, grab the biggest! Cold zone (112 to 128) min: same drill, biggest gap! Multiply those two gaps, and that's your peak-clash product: 0.21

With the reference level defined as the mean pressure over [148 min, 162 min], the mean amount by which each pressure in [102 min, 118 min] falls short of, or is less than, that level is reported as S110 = 0.43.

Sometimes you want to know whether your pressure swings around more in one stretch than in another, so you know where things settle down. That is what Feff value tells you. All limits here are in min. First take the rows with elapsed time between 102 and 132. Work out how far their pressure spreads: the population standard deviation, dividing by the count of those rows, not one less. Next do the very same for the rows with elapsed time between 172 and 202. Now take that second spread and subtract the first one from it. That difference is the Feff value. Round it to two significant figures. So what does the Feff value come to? -0.17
